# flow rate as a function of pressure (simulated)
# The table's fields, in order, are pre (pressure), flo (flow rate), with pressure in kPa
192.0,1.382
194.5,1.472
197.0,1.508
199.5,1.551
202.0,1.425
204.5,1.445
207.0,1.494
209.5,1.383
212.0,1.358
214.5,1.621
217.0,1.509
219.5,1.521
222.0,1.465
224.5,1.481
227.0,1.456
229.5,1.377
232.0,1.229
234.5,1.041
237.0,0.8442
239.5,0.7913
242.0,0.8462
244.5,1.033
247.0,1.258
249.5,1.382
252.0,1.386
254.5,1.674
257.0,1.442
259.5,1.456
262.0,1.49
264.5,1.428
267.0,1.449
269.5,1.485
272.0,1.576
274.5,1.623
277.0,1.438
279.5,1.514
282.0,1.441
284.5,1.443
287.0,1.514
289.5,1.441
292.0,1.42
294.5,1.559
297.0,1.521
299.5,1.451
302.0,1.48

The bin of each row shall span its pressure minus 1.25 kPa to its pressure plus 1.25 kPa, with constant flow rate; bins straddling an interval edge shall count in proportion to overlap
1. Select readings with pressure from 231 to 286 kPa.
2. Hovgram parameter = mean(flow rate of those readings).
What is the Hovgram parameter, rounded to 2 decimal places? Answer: 1.33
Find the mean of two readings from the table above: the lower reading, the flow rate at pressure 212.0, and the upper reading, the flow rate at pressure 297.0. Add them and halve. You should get 1.44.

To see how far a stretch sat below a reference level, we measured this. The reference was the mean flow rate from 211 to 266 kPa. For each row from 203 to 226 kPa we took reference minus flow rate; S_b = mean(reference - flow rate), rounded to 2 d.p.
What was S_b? -0.15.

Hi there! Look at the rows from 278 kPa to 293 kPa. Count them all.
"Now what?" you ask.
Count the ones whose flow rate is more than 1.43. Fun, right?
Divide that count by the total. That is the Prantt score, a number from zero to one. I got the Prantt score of 0.83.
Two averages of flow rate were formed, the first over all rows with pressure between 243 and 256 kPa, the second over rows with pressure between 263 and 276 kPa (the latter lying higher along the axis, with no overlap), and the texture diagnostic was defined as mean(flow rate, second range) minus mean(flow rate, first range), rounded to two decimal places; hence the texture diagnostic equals 0.17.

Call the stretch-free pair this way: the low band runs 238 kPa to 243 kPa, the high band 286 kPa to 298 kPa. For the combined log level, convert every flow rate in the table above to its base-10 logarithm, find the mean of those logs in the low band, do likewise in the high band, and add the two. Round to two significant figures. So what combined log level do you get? 0.086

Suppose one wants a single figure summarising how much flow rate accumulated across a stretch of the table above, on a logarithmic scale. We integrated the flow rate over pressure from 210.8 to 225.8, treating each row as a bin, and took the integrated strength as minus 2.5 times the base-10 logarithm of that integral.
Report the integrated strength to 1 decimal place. -3.4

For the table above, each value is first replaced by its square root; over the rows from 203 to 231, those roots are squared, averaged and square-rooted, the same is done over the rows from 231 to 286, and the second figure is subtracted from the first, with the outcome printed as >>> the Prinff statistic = 0.06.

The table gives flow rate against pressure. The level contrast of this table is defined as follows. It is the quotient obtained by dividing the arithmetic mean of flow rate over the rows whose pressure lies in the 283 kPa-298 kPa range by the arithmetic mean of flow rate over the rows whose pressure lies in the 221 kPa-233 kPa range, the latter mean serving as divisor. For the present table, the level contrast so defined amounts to 1.06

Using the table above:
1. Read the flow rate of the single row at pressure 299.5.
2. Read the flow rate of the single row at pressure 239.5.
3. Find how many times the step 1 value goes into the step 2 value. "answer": 0.55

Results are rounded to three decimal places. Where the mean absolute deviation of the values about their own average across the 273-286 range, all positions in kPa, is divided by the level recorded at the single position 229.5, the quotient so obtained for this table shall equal 0.045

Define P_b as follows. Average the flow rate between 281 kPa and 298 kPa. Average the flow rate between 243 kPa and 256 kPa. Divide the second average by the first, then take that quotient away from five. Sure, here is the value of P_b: 4.09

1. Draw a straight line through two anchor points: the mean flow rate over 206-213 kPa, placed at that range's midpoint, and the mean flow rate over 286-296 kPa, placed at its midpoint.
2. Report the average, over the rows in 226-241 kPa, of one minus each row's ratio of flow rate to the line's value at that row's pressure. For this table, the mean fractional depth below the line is 0.22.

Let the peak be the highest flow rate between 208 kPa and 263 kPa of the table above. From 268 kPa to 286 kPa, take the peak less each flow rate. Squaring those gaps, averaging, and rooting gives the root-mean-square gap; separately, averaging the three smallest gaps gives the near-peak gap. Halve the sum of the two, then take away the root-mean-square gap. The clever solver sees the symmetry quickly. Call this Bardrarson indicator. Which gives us -0.040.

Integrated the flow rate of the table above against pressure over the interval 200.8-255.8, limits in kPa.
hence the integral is 73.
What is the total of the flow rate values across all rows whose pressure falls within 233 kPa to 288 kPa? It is 30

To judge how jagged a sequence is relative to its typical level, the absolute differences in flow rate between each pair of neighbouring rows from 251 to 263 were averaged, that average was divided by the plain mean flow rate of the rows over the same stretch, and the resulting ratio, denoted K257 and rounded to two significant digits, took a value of 0.095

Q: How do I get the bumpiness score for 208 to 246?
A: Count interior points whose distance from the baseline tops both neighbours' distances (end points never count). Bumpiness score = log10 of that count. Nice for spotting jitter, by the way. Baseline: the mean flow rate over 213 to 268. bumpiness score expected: 0.60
